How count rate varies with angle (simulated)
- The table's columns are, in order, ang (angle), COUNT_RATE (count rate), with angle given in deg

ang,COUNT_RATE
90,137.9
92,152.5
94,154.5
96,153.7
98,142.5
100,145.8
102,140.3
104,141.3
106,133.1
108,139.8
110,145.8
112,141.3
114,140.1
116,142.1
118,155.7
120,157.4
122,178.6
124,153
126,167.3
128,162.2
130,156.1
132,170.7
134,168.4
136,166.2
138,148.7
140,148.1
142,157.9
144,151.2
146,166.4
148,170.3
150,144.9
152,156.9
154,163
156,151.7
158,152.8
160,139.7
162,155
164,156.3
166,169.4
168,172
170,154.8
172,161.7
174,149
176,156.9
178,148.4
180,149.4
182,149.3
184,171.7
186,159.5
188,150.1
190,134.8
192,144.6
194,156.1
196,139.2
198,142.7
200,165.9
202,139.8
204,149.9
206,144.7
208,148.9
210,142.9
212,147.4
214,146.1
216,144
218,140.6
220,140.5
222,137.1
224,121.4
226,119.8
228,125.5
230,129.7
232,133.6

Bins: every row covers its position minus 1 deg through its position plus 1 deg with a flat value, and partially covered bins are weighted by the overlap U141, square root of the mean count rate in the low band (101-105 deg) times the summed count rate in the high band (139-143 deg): 208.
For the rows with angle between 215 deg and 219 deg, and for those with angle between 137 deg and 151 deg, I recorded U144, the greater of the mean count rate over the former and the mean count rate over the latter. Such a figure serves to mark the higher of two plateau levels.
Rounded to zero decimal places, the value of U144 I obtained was 155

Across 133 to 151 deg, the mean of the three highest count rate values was 168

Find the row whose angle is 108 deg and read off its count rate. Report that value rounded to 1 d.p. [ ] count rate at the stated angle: 139.8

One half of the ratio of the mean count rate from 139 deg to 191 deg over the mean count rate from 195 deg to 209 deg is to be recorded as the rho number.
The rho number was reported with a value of 0.53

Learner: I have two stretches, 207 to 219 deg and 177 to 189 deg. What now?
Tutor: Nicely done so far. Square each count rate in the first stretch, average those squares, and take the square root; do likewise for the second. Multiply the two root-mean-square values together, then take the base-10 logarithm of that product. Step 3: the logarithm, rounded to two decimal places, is 4.35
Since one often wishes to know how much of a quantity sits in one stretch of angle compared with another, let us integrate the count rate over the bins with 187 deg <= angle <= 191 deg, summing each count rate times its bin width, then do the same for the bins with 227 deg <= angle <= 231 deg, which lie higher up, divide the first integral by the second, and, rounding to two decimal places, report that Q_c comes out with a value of 1.12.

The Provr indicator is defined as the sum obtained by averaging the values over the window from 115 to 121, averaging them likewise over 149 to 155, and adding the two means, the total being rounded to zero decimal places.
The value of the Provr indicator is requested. 307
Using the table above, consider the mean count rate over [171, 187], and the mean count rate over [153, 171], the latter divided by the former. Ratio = 1.01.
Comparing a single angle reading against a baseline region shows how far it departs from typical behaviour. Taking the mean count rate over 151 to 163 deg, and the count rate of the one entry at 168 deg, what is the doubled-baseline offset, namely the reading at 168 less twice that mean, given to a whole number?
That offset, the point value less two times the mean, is -134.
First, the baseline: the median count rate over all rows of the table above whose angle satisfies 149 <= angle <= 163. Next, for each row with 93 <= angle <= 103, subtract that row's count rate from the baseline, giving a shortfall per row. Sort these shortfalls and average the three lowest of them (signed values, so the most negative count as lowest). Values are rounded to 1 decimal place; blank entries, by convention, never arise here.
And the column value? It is 1.5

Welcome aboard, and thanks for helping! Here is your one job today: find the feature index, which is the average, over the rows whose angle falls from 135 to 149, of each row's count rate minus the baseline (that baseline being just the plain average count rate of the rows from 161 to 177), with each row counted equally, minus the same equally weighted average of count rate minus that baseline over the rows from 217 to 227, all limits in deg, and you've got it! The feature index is 27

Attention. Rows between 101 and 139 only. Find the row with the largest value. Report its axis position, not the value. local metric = 122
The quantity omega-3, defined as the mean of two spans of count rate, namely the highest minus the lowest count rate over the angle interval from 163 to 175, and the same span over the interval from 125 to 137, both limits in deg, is 18.8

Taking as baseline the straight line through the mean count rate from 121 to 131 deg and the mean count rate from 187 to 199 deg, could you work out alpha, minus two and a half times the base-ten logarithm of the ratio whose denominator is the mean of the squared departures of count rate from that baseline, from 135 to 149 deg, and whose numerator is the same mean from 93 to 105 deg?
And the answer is -2.2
